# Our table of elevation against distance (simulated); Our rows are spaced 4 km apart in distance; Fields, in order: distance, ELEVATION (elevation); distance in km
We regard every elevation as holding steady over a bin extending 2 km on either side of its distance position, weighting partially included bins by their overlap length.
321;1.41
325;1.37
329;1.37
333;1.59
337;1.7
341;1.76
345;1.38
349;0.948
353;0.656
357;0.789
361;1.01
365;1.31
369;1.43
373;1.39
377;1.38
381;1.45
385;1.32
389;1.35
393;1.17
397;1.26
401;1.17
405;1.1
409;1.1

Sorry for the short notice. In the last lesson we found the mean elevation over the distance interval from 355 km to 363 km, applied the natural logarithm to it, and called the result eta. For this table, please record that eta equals -0.11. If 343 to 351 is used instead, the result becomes 0.15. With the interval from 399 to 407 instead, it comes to 0.13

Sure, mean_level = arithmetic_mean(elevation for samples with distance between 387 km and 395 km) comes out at 1.26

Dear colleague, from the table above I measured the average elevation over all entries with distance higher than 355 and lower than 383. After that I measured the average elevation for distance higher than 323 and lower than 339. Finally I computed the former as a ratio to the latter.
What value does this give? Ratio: 0.83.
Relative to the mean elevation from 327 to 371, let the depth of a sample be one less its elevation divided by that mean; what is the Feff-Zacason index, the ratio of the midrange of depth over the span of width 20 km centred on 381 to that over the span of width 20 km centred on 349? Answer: -2.0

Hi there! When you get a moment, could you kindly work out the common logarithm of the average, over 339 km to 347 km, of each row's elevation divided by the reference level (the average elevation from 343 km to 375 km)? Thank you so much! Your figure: 0.15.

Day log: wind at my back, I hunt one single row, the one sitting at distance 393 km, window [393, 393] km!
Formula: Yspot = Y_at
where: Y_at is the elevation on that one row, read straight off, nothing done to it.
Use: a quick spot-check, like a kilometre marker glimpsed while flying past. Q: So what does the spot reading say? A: 1.17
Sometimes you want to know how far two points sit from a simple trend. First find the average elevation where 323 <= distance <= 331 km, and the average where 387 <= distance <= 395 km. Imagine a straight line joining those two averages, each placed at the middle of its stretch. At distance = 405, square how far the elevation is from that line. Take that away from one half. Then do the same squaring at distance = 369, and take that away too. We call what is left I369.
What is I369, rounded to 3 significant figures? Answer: 0.464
